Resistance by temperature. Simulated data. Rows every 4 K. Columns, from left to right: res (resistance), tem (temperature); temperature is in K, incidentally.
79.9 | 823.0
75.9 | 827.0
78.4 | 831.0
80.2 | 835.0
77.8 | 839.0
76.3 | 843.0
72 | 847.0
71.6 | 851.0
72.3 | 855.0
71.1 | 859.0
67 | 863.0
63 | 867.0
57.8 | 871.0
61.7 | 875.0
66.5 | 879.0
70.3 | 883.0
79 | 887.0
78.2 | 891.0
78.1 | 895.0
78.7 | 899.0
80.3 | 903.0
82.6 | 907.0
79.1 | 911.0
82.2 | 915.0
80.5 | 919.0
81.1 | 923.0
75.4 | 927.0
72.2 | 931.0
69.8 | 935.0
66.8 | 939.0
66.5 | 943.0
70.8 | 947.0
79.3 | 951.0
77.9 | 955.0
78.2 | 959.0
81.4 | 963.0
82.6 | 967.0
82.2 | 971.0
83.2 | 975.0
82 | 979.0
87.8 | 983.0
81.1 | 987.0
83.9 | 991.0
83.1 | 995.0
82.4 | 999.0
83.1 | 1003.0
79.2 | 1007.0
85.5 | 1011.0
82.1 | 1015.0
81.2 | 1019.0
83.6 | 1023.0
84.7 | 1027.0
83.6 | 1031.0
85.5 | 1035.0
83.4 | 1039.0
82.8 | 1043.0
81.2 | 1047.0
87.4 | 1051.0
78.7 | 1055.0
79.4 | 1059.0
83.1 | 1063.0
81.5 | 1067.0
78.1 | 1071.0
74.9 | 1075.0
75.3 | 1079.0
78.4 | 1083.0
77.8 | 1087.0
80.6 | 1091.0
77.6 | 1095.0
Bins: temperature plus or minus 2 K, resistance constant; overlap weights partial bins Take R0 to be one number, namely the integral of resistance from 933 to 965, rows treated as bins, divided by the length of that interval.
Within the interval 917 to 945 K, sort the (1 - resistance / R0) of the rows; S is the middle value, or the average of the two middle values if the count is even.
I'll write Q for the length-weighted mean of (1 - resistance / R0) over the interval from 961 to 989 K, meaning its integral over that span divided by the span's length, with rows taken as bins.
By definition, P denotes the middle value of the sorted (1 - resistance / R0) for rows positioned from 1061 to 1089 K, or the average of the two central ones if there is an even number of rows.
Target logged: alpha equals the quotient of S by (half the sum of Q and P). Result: -0.2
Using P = -0.06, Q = -0.123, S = 0.02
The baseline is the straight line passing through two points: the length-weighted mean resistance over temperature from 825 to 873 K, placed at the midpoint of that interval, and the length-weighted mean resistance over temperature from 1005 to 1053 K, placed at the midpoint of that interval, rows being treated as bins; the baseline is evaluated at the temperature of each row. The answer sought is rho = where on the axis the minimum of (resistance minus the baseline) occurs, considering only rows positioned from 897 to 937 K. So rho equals 935.0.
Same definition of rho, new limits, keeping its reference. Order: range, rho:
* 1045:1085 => 1075.0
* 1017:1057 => 1055.0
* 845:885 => 871.0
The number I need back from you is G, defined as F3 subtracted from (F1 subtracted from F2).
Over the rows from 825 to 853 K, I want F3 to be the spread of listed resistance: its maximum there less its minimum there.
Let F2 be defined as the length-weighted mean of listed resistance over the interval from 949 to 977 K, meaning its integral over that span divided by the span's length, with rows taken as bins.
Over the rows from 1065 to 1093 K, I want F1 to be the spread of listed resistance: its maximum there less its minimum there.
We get 65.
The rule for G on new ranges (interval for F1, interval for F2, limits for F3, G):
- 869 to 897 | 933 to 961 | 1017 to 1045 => 47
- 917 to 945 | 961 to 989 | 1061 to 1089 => 60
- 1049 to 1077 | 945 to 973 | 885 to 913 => 62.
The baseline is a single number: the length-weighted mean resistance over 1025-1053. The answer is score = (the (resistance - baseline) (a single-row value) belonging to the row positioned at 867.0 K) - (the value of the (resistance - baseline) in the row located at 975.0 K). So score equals -20.2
